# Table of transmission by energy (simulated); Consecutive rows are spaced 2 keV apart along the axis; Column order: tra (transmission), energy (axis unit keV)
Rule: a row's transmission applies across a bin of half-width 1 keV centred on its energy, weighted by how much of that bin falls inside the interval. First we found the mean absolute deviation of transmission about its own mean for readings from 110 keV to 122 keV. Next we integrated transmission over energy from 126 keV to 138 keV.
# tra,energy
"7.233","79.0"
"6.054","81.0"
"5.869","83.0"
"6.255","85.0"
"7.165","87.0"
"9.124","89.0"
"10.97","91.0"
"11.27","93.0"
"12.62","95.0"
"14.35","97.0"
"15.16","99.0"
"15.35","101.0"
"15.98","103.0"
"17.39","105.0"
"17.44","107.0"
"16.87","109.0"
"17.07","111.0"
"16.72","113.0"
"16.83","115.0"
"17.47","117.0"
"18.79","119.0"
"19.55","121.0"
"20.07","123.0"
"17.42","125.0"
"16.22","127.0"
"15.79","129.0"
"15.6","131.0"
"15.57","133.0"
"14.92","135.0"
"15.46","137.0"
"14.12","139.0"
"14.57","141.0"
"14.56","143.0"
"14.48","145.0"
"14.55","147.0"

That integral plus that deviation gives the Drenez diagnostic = 188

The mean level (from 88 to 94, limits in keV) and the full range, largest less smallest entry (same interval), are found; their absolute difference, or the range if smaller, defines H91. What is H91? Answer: 2.1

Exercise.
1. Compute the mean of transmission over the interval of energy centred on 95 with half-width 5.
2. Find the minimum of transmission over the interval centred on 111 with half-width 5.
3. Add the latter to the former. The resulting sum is 30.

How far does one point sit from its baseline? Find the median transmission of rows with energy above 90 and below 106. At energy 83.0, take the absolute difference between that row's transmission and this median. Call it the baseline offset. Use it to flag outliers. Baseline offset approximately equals 9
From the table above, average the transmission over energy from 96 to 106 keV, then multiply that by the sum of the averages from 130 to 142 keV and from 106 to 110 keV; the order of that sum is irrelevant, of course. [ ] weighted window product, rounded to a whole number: 504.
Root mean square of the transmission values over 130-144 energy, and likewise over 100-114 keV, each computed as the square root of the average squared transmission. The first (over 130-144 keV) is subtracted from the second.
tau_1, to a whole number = 2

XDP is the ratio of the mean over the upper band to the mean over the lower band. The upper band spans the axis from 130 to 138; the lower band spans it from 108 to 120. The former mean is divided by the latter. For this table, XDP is 0.89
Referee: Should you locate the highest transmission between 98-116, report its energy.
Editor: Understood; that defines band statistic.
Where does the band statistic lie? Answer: 107.0 keV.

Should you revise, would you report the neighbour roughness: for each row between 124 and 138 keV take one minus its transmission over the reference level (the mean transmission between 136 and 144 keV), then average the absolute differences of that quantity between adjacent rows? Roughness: 0.035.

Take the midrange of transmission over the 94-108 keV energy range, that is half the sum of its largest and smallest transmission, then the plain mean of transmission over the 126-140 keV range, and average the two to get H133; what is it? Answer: 15.2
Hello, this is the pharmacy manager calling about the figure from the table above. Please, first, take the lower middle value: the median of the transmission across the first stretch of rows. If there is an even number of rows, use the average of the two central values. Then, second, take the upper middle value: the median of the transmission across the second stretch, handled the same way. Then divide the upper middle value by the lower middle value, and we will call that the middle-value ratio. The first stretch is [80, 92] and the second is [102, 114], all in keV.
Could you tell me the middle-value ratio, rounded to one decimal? 2.5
